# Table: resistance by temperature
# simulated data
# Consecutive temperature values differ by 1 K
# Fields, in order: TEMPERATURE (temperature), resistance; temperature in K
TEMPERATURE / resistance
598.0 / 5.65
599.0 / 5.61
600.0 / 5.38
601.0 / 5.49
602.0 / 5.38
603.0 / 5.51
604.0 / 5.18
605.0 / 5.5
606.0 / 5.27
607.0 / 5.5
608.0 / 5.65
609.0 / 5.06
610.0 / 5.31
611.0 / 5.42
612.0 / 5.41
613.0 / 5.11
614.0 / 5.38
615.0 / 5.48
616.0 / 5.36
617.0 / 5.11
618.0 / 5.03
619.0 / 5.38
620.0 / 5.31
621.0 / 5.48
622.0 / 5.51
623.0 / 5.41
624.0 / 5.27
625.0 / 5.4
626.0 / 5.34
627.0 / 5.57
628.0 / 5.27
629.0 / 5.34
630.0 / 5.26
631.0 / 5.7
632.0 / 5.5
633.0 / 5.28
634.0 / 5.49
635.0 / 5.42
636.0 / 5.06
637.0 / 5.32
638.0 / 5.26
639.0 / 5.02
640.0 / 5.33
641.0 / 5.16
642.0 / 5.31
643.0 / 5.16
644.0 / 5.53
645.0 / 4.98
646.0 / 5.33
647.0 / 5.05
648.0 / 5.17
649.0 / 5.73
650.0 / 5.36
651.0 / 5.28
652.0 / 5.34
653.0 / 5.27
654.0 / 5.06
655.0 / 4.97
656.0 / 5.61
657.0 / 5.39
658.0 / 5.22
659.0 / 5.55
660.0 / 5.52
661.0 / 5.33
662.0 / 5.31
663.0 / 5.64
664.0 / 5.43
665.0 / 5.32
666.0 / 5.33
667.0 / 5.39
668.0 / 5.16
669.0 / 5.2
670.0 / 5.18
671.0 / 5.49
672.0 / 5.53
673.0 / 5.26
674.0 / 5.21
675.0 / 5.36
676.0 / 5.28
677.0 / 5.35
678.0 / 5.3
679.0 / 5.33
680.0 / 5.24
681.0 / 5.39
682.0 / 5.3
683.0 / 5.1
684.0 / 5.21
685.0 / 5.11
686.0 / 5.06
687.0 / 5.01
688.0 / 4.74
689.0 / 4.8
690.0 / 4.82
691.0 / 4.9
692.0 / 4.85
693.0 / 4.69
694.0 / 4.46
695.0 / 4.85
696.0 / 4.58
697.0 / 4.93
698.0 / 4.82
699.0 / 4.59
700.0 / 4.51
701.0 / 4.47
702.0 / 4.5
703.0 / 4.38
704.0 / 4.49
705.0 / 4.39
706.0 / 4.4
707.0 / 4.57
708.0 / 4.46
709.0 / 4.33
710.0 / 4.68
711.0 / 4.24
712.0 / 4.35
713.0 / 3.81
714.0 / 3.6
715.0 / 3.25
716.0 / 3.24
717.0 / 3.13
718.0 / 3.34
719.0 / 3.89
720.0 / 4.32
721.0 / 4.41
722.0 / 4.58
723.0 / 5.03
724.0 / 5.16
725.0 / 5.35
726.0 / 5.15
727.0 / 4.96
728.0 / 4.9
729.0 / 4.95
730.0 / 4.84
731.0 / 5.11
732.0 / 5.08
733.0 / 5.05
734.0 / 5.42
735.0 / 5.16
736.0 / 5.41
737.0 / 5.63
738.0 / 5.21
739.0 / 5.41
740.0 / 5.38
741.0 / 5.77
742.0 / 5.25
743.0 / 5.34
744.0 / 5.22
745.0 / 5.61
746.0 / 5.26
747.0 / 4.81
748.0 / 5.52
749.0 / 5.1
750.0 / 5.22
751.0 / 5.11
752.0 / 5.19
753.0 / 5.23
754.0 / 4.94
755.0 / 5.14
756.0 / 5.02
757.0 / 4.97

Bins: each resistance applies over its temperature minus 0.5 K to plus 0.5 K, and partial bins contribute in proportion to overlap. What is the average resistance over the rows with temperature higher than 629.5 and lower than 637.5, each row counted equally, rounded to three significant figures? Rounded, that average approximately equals 5.38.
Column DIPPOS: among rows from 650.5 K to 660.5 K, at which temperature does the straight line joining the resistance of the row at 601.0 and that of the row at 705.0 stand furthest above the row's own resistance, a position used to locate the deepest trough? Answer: 655.0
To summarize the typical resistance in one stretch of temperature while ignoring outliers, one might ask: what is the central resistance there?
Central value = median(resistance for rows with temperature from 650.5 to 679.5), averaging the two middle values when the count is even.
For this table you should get 5.33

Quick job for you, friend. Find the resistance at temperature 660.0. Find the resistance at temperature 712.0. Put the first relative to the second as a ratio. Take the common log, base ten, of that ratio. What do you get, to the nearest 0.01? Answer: 0.10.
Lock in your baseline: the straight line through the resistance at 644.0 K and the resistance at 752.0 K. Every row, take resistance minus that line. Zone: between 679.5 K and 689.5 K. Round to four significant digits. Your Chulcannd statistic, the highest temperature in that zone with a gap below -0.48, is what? 689.0 K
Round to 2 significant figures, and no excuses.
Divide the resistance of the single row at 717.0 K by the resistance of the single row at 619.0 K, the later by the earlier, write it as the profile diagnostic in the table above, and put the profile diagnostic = 0.58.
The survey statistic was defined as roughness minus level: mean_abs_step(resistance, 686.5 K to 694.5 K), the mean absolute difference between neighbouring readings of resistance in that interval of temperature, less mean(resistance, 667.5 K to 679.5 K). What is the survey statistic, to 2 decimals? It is -5.18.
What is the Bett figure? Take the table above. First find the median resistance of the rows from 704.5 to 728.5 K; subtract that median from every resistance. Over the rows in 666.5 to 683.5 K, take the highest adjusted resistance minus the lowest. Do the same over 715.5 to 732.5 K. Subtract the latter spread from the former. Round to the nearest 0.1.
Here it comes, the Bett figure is -1.8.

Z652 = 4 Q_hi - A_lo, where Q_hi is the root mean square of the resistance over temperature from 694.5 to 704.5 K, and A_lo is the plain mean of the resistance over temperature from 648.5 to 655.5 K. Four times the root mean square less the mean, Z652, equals 13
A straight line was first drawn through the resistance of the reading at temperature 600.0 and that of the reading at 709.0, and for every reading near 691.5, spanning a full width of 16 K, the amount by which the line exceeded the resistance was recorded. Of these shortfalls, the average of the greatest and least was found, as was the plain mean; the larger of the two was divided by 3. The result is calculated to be -0.10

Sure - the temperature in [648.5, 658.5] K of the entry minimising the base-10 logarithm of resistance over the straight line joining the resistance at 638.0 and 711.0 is 655.0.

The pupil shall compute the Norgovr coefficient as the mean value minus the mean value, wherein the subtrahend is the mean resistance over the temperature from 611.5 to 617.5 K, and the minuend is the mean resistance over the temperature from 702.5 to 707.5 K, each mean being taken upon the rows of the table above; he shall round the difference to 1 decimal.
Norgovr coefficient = -0.9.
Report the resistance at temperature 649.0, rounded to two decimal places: 5.73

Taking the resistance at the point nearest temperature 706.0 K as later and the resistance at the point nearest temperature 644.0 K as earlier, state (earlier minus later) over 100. 0.0113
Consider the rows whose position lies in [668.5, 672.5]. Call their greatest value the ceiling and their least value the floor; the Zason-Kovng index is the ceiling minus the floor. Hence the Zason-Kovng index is 0.35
